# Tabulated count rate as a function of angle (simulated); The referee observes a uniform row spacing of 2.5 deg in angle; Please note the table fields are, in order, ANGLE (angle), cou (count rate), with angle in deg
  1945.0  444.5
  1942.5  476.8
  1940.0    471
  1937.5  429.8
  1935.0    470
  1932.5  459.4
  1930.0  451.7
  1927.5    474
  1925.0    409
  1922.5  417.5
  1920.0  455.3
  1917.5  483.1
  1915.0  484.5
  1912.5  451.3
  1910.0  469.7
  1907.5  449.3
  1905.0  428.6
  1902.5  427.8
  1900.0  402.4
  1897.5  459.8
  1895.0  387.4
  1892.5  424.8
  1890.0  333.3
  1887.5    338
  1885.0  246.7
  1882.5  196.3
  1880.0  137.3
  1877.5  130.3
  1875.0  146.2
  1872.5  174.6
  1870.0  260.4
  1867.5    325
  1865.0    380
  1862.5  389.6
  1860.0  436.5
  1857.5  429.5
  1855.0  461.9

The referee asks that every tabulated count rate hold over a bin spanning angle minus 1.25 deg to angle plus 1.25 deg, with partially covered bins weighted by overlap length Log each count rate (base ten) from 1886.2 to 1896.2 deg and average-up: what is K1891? 2.57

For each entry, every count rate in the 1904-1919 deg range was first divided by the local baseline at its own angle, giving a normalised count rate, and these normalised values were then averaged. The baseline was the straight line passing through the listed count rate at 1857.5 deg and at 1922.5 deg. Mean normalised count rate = 1.10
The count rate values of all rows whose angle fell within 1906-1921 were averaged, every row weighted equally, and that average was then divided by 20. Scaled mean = 23.3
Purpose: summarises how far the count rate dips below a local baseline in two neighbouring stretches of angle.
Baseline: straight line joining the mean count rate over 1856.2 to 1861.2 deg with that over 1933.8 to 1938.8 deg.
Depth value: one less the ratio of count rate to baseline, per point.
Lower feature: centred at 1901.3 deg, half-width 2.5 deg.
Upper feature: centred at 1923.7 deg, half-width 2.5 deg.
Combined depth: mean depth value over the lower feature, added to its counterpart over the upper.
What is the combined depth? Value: 0.14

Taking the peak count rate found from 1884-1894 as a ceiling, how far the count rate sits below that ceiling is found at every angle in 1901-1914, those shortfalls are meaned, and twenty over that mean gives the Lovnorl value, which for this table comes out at -1.0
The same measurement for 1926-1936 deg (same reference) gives -0.5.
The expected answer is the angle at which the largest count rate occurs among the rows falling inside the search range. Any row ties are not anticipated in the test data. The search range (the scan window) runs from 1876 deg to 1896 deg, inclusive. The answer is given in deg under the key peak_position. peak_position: 1892.5 deg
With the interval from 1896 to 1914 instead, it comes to 1910.0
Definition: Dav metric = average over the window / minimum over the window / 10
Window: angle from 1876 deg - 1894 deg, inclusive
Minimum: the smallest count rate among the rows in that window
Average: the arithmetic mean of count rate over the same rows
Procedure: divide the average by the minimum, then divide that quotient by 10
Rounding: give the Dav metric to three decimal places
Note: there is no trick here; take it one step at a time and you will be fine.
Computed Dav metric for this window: 0.198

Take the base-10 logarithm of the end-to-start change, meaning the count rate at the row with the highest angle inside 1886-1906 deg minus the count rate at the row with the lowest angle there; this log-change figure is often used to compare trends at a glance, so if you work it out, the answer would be 1.96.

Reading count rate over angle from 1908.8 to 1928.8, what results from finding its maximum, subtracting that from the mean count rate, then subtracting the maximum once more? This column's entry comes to -513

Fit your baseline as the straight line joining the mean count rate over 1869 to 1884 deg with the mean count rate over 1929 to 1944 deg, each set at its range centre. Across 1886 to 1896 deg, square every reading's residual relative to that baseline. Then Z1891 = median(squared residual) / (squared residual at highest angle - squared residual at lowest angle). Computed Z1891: 4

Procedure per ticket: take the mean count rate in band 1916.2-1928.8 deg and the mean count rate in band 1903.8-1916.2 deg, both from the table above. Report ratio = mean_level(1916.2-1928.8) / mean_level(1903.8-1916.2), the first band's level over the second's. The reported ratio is 0.98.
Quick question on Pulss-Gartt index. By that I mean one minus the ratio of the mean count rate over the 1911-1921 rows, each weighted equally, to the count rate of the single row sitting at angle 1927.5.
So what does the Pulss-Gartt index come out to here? 0.0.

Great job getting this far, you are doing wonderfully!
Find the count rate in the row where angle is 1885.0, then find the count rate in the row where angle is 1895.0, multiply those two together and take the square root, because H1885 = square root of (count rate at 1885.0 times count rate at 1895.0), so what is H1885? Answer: 309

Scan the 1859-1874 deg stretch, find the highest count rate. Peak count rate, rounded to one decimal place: 436.5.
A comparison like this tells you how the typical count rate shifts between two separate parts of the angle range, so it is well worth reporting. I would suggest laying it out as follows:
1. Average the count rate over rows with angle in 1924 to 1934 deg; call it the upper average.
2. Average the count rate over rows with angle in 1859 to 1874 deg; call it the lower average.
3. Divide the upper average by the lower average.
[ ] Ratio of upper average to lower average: 1.4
